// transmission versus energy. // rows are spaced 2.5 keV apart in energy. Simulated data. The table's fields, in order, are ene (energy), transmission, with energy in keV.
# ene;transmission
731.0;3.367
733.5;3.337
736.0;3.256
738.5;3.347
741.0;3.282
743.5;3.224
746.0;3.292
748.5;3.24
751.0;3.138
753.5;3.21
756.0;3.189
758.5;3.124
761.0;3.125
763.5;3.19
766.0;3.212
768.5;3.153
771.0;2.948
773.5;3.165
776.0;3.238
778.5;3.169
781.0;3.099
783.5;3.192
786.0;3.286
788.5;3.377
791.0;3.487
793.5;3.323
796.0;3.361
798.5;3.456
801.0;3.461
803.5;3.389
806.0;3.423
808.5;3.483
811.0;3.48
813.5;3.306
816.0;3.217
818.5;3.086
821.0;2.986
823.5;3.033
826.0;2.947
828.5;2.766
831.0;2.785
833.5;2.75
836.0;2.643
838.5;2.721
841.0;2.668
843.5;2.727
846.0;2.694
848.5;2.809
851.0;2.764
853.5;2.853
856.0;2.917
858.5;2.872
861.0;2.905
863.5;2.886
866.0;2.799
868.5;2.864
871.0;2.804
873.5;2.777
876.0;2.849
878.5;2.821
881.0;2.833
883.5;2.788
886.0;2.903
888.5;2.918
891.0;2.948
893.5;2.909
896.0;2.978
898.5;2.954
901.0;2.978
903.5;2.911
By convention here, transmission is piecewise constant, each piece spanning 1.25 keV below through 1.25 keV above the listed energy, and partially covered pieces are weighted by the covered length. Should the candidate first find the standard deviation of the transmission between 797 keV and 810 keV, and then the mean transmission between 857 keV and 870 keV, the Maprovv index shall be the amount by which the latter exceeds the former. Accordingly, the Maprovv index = 2.83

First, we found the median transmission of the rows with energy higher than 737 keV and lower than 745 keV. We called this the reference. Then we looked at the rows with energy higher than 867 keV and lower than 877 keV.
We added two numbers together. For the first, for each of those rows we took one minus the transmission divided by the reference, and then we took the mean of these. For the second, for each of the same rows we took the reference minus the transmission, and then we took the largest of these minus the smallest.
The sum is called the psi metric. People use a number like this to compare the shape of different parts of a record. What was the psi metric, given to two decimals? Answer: 0.23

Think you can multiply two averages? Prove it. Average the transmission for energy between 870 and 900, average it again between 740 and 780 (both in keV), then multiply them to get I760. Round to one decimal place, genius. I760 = 9.1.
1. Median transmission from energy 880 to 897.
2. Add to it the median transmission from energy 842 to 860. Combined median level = 5.72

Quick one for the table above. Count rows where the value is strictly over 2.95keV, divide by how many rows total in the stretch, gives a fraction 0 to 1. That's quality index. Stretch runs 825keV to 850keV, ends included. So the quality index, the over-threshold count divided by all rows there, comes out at 0.00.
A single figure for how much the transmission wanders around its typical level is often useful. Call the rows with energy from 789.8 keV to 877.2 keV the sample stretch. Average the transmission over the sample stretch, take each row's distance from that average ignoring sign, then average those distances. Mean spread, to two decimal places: 0.25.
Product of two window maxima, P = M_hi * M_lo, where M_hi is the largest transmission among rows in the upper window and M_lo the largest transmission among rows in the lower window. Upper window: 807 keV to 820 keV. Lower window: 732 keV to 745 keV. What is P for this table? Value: 11.7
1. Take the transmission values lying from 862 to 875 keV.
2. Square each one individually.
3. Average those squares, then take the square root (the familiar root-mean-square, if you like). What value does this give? 2.83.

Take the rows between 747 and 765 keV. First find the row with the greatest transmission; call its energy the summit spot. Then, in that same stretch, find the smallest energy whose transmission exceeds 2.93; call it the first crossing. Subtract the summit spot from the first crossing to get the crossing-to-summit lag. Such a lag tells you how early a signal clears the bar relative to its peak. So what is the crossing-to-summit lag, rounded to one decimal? 0.0 keV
